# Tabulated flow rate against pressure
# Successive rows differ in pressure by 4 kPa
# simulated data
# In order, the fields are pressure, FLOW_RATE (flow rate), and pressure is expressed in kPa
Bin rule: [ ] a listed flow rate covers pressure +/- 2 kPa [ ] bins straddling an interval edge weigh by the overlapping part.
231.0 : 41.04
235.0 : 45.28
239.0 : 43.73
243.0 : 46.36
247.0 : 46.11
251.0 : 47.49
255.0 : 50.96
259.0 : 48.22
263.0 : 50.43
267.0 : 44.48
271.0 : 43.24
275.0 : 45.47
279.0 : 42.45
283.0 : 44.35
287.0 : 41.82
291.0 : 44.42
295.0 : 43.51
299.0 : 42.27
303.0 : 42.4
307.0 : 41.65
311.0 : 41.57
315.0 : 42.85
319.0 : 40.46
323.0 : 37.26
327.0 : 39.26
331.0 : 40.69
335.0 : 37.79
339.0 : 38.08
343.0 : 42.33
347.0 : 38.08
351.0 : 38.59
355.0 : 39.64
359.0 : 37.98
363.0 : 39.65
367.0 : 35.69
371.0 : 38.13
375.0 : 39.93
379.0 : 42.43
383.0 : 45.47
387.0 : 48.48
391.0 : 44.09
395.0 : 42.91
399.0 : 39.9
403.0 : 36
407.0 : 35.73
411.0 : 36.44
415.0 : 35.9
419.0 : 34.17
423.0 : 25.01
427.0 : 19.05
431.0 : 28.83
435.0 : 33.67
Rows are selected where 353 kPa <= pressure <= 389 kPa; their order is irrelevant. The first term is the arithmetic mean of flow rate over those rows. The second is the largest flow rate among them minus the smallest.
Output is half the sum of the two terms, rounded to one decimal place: 26.8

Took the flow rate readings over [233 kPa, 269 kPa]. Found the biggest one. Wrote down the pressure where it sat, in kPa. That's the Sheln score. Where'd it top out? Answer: 255.0 kPa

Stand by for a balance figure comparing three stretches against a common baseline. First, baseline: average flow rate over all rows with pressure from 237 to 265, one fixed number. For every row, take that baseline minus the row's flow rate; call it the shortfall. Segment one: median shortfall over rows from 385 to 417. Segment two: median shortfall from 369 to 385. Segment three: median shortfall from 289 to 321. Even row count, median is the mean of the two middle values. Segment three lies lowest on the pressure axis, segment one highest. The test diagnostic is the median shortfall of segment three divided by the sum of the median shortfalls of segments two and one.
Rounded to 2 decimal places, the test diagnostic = 0.33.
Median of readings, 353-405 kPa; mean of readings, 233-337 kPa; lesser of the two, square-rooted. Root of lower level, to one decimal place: 6.3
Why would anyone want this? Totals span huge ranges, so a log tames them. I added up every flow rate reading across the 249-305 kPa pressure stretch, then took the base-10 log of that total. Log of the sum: 2.80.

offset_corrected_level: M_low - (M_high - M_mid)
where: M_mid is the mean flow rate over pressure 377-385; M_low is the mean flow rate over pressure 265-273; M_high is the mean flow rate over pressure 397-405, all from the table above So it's 49.9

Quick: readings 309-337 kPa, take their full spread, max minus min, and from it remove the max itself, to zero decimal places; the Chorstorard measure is -37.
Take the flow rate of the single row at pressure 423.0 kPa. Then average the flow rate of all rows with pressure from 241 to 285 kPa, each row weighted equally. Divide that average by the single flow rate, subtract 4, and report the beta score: -2.15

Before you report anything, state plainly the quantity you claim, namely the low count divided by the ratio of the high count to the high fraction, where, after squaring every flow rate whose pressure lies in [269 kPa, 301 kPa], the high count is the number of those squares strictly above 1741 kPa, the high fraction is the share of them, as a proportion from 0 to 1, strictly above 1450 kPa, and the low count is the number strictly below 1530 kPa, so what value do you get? 0.00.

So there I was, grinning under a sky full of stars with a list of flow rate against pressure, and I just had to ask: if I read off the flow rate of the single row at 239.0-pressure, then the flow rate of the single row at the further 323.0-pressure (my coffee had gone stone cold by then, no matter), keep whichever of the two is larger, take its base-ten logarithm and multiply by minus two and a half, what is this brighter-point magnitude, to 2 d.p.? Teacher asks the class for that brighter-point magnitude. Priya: -4.10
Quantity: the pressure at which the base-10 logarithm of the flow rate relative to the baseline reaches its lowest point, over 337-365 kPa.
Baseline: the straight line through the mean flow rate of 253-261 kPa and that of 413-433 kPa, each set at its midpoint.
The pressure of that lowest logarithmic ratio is 339.0 kPa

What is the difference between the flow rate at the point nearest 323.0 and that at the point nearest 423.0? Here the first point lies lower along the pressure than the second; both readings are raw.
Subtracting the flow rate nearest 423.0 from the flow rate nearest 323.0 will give 12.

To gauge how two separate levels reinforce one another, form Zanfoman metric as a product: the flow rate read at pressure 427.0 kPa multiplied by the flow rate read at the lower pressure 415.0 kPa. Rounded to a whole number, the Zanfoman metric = 684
